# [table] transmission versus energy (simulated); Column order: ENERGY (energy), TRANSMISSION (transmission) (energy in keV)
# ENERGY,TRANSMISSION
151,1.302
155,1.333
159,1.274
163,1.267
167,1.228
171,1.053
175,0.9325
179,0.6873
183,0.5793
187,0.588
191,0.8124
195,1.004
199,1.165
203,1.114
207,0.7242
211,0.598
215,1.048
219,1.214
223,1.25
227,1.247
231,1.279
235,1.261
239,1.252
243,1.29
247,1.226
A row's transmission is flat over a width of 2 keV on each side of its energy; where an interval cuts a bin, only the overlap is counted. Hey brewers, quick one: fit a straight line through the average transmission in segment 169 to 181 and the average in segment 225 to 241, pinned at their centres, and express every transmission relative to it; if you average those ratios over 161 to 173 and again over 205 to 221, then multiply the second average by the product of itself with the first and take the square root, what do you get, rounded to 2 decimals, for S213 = 0.93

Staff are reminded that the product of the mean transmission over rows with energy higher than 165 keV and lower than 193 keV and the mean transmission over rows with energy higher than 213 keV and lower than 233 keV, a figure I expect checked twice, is 1.01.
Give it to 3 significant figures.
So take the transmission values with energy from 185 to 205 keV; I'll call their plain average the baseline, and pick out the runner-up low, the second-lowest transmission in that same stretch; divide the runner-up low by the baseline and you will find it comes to 0.867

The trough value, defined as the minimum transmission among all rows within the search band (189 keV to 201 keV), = 0.8124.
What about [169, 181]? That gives 0.6873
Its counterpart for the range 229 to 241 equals 1.252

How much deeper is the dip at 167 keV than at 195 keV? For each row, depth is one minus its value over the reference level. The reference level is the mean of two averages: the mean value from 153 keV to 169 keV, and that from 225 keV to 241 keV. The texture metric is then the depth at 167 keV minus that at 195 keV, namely -0.18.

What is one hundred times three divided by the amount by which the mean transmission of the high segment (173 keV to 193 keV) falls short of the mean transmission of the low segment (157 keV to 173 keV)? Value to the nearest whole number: 618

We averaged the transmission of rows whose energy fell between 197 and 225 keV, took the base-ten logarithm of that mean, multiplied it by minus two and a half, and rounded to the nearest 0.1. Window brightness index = 0.0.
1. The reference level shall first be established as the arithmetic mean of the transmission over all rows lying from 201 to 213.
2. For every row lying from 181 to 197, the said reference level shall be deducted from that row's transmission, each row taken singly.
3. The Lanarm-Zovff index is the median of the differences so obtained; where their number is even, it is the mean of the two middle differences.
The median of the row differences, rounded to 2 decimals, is -0.11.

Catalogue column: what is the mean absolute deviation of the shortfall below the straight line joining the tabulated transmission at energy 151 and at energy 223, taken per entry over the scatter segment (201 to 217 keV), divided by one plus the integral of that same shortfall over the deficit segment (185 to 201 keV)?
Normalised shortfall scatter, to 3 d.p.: 0.030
